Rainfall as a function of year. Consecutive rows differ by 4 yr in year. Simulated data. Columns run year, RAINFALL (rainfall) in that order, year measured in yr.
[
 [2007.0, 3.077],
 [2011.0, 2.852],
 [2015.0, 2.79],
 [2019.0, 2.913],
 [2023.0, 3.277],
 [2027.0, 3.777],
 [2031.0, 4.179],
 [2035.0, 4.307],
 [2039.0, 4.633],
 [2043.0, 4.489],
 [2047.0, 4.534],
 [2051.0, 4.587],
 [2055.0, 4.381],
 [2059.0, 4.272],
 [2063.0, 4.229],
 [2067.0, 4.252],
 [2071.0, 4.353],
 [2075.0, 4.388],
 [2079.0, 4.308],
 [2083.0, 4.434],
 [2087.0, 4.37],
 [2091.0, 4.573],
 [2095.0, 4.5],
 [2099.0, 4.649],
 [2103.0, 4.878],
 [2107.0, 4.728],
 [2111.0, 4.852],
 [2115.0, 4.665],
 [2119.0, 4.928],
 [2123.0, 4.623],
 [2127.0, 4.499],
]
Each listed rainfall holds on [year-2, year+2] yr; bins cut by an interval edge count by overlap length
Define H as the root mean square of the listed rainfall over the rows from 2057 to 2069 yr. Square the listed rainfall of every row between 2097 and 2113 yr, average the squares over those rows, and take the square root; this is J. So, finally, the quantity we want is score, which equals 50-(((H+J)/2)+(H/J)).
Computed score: 44.6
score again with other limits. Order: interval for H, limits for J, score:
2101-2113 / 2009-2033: 44.5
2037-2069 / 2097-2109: 44.5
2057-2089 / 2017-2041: 44.8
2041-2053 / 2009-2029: 44.7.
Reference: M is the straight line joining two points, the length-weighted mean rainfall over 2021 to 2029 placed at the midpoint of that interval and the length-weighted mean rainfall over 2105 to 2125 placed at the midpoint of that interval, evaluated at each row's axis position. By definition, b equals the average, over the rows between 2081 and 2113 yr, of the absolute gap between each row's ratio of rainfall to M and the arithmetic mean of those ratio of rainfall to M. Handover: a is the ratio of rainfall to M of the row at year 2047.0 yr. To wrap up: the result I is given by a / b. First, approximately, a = 1.18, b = 0.014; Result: 87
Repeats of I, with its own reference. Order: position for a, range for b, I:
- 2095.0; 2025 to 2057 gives 25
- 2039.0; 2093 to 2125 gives 49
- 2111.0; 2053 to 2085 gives 48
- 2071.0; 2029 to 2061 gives 27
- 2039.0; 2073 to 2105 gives 79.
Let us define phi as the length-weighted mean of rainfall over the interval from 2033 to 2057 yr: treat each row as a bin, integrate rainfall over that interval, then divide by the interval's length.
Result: 4.5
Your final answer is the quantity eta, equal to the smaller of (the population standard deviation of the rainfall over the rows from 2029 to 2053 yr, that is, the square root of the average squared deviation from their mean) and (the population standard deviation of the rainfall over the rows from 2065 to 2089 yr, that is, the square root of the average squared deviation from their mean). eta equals 0.06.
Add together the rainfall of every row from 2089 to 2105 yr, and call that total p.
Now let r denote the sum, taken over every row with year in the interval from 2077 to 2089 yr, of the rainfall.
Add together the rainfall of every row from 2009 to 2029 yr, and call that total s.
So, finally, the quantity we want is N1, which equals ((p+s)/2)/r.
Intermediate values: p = 19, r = 13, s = 16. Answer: 1.3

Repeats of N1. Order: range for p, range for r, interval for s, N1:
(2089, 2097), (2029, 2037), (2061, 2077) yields 1.5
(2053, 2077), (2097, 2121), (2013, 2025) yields 0.6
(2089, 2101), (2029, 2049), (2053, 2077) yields 0.9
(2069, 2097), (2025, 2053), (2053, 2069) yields 0.8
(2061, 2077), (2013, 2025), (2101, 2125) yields 2.6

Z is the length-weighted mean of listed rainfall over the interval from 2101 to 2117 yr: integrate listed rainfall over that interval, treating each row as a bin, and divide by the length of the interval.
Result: 4.8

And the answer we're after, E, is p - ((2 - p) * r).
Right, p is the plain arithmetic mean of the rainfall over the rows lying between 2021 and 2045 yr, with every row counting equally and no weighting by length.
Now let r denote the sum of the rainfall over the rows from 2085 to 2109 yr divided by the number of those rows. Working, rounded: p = 4.1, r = 4.62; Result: 13.9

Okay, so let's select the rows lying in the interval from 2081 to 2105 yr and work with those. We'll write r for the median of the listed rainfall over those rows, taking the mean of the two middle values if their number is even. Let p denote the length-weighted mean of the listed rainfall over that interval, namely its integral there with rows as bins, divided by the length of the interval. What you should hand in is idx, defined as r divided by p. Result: 0.99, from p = 4.6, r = 4.5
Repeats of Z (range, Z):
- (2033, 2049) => 4.5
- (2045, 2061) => 4.4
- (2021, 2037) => 3.9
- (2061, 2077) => 4.3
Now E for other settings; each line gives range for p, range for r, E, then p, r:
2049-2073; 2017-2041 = 13.4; 4.3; 3.85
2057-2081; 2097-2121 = 15.3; 4.3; 4.78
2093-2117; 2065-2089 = 16.5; 4.7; 4.35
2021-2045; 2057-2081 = 13.2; 4.1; 4.30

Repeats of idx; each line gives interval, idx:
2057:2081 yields 1.00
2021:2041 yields 1.04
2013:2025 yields 0.97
